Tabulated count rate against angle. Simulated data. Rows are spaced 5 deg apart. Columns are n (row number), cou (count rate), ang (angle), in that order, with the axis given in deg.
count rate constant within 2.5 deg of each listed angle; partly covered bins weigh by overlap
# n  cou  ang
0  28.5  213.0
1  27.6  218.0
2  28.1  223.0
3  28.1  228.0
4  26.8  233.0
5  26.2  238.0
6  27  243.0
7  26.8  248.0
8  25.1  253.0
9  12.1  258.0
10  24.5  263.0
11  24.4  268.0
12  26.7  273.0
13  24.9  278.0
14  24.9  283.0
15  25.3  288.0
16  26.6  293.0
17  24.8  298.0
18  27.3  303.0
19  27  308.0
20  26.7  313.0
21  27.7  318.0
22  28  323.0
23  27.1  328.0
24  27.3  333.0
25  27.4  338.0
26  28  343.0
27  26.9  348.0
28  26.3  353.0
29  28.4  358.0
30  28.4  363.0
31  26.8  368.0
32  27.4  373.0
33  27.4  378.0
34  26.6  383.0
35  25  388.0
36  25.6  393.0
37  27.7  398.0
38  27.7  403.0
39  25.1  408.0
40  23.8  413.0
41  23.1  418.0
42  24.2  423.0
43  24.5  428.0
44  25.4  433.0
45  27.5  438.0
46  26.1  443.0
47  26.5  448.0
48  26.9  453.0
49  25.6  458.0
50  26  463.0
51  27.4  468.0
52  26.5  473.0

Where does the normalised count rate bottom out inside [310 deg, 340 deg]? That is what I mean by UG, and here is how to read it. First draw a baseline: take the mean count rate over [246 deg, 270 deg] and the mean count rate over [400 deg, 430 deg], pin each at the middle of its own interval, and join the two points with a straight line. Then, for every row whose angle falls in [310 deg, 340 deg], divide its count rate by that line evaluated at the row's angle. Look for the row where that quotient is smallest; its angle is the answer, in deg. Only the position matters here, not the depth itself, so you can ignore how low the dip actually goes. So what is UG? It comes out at 313.0 deg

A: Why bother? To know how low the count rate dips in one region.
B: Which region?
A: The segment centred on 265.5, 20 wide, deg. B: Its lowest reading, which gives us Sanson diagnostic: 12.1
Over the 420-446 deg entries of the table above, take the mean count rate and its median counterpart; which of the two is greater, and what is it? 25.5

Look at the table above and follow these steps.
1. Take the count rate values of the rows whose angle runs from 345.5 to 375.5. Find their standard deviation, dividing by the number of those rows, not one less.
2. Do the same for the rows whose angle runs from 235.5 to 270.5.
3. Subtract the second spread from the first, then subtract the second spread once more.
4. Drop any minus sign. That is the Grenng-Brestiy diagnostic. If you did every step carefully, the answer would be 8.9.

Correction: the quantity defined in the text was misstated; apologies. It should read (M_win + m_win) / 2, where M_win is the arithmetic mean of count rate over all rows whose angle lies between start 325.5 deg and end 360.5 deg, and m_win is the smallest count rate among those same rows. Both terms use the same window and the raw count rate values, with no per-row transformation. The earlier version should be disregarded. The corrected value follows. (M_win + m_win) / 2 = 26.8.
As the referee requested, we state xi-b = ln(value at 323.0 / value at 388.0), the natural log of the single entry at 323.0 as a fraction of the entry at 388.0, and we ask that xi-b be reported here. 0.11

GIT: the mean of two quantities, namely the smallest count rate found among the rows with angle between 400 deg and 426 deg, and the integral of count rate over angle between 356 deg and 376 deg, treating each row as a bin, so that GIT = 289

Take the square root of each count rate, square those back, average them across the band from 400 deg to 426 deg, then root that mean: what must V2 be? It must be 4.98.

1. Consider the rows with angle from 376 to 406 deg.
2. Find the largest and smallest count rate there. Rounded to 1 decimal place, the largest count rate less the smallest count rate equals 2.7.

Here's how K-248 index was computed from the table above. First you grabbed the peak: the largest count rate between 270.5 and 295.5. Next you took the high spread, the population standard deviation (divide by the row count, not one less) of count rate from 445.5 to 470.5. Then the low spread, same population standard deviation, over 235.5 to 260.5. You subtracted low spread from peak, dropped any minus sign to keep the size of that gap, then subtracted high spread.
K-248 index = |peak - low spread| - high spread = 20.4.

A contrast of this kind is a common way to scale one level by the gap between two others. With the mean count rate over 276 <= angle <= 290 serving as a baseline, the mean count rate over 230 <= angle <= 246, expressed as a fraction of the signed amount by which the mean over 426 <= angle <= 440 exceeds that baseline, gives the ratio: 35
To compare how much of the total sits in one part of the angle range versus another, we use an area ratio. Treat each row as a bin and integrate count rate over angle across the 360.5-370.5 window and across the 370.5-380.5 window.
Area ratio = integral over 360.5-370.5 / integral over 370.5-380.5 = 1.01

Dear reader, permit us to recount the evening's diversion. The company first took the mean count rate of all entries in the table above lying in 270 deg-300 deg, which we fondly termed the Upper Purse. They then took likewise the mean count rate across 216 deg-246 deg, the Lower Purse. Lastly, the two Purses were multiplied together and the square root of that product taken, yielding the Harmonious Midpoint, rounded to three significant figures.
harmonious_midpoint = 26.4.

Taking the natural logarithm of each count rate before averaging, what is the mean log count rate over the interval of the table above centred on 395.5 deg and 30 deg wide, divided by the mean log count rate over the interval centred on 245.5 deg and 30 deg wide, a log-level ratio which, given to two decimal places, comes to 1.04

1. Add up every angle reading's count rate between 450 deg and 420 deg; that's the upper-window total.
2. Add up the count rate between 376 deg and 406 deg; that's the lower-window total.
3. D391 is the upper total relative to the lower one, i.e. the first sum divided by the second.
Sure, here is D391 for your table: 0.96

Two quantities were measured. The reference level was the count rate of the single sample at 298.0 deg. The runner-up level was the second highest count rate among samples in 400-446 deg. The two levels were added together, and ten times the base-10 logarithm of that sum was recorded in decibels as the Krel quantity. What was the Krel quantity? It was 17.19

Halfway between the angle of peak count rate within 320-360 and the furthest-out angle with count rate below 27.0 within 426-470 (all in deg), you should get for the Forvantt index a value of 410.5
